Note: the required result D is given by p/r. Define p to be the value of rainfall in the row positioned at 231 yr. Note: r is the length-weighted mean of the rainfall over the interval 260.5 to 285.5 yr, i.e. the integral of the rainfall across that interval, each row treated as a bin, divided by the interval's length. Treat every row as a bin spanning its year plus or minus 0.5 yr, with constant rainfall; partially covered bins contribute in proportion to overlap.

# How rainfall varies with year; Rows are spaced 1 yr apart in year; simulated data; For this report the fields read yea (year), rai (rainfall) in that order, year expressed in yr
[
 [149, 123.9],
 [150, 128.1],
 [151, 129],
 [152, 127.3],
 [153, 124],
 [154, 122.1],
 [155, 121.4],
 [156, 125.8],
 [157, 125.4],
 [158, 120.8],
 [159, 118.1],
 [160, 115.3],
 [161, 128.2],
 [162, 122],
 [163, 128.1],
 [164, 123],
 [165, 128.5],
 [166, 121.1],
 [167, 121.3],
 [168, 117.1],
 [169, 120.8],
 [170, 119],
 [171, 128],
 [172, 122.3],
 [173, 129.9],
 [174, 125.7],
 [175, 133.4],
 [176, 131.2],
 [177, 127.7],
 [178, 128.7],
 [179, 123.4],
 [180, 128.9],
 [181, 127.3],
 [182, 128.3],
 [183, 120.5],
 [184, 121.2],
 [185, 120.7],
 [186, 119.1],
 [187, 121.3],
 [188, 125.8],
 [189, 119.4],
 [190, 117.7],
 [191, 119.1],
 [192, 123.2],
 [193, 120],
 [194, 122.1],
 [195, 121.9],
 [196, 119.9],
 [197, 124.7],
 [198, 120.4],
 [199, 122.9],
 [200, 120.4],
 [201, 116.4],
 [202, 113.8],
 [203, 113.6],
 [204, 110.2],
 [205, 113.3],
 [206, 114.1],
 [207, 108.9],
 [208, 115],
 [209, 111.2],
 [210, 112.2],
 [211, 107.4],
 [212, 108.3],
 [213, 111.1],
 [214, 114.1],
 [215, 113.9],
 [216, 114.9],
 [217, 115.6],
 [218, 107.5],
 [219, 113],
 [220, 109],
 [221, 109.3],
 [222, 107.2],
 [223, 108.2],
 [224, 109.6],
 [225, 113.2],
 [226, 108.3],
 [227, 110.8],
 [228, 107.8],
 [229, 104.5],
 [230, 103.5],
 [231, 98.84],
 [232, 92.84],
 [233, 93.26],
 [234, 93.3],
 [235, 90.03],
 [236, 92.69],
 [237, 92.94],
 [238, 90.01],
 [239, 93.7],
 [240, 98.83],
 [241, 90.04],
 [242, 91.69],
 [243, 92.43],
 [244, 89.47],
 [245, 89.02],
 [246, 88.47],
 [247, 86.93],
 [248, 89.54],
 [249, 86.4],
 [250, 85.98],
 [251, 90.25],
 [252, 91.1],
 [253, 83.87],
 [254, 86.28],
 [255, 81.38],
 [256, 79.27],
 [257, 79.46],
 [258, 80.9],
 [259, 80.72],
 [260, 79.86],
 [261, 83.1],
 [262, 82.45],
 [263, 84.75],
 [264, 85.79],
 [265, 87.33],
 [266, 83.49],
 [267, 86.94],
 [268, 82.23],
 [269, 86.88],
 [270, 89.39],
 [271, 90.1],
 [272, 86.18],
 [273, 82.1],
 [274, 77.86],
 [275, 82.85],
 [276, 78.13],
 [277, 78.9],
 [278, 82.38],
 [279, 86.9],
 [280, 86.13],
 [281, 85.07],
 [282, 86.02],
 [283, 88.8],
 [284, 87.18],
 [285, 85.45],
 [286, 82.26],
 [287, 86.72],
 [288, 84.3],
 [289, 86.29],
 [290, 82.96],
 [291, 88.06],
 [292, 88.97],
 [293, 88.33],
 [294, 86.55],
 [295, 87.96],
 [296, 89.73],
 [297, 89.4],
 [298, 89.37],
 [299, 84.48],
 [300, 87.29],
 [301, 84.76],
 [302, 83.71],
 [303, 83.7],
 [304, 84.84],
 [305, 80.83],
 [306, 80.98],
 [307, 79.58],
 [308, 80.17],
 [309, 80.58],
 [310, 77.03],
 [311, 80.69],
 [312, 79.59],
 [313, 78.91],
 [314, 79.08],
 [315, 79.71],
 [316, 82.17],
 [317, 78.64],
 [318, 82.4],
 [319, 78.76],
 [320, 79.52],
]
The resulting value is 1.2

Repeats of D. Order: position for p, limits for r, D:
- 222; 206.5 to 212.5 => 1.0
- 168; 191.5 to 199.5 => 1.0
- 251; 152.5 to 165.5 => 0.7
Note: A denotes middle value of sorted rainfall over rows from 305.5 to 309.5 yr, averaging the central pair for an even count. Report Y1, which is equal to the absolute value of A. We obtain 80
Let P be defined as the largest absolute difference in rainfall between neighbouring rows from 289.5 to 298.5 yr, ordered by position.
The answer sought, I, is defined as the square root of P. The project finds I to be 2.26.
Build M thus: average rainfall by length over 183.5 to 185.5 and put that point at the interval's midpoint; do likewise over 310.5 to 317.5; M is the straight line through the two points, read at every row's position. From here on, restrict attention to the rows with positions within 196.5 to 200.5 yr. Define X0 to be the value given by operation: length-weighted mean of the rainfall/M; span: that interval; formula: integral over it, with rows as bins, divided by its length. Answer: 1.05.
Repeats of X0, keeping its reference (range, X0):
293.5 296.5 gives 1.03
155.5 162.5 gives 0.95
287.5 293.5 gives 0.99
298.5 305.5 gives 1.01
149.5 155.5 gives 0.96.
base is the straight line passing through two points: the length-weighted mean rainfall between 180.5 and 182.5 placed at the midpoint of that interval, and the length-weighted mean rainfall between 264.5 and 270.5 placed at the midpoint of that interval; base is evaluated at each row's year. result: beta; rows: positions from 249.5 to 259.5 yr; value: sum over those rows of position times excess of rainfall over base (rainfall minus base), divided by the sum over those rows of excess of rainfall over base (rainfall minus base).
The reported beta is 255.1 yr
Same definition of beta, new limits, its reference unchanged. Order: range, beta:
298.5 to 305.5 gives 302.0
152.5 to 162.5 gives 157.4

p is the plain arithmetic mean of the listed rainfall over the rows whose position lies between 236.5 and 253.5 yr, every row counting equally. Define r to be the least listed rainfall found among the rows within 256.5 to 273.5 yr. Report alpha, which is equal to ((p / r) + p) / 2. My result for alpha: 46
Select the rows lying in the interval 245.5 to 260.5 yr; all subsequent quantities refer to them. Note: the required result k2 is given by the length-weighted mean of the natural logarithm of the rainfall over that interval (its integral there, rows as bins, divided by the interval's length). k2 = 4.4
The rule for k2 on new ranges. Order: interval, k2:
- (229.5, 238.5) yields 4.5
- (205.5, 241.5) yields 4.7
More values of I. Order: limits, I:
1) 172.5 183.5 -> 2.79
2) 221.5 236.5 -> 2.45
